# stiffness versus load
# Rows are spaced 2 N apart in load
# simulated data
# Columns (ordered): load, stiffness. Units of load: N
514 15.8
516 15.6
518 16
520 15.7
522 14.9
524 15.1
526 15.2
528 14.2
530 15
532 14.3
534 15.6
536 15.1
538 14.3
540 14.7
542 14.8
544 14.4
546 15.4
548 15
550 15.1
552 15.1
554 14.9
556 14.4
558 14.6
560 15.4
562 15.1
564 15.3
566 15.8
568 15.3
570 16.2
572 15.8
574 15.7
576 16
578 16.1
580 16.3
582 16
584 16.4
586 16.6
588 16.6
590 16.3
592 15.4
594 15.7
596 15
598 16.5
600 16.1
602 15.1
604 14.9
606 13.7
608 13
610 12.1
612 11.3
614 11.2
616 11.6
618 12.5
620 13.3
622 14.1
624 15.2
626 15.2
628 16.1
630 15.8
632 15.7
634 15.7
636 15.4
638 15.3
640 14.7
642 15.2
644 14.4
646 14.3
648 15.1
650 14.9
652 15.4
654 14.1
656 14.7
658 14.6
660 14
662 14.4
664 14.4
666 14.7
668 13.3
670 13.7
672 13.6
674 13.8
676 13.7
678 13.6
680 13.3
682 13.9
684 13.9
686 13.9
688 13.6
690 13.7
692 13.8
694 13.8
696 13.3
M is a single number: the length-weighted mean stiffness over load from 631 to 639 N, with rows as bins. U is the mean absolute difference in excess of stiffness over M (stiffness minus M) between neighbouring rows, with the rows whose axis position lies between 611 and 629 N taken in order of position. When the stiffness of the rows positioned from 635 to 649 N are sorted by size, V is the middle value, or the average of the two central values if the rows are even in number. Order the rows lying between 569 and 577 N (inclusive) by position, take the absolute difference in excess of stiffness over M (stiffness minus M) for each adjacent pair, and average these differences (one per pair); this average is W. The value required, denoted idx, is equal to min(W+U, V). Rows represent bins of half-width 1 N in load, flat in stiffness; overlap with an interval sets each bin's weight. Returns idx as 0.89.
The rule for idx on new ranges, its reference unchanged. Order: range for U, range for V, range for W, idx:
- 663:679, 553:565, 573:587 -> 0.62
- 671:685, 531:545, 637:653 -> 0.72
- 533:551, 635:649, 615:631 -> 1.15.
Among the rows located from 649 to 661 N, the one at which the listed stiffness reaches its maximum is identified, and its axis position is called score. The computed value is 652 N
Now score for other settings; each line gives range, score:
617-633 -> 628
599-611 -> 600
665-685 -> 666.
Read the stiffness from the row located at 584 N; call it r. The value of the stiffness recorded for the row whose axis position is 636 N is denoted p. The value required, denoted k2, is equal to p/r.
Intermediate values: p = 15.4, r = 16.4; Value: 0.94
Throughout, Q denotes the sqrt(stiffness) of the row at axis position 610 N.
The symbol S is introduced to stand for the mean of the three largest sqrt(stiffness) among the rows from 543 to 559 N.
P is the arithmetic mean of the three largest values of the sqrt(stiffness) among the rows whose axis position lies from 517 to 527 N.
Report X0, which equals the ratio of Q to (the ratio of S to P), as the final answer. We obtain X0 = 3.5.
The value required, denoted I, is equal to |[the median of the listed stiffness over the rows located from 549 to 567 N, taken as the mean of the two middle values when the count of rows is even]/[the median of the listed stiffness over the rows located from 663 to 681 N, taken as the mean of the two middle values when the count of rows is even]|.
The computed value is 1.10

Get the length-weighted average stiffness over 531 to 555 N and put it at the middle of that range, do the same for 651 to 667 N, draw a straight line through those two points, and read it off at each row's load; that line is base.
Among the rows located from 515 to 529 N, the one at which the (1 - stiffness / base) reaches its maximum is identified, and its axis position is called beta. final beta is 528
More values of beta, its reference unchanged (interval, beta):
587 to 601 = 596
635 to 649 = 646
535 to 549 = 538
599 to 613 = 612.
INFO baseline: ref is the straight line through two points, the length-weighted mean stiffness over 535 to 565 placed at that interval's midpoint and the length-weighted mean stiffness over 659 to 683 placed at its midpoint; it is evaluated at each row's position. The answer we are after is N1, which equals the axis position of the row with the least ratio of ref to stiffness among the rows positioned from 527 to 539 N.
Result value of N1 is 534 N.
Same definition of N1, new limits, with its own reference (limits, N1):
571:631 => 588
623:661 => 628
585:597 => 588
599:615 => 600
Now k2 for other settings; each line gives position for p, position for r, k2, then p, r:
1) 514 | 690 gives 1.15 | 15.8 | 13.7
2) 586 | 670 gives 1.21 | 16.6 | 13.7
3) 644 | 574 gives 0.92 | 14.4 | 15.7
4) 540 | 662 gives 1.02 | 14.7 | 14.4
